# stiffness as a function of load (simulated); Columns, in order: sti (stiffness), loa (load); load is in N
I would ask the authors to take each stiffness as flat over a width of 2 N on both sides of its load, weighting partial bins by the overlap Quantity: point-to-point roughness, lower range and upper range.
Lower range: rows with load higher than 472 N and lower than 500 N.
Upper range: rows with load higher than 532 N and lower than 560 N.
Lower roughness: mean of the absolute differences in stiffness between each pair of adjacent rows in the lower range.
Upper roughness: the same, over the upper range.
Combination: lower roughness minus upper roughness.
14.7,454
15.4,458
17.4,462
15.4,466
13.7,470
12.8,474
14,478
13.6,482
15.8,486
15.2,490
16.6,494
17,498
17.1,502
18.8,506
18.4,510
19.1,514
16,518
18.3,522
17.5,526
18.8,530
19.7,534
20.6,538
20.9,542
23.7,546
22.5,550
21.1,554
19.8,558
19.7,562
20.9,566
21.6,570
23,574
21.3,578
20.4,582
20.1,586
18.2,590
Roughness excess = -0.28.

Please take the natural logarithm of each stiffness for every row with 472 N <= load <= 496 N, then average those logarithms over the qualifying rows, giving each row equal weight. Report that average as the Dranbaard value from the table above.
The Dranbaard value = 2.68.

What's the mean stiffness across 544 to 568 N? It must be 21.3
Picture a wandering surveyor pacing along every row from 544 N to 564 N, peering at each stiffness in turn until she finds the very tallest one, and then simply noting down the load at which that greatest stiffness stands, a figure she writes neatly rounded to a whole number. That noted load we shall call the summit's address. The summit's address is 546 N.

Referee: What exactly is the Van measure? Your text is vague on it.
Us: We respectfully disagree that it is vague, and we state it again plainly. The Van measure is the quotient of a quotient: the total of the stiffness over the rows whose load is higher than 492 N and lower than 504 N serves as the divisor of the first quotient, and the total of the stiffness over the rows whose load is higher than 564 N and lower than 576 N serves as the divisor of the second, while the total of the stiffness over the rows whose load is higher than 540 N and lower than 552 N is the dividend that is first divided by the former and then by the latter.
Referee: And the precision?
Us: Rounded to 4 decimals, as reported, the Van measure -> 0.0202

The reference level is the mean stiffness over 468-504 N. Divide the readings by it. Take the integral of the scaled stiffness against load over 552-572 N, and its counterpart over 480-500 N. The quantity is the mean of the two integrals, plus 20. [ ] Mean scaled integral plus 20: 44.0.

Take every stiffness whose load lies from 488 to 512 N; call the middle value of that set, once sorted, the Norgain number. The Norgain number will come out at 17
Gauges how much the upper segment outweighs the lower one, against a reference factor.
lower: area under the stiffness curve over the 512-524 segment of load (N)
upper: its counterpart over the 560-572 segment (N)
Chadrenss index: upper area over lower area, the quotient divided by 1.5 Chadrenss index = 0.78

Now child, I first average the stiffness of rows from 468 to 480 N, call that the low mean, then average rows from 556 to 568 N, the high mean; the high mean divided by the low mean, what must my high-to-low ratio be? 1.49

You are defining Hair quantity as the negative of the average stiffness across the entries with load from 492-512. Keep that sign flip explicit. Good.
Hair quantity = -18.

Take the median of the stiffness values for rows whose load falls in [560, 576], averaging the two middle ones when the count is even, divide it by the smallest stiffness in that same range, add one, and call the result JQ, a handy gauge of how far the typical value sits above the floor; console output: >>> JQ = 2.08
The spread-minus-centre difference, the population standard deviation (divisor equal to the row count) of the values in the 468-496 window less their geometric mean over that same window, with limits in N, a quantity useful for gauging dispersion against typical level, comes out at -13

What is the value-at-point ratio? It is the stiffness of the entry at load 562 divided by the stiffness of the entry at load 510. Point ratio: 1.07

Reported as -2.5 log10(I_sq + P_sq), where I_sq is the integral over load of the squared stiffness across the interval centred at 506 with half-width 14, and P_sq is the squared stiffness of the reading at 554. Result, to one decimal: -9.9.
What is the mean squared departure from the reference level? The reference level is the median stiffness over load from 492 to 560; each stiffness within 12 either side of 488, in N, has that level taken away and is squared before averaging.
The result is 13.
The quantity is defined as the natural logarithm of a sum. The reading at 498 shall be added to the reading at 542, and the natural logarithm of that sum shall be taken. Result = 3.63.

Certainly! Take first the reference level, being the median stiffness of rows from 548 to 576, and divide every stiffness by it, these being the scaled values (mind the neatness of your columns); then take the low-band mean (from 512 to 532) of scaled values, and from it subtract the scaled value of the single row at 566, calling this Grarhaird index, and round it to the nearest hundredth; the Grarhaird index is -0.14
